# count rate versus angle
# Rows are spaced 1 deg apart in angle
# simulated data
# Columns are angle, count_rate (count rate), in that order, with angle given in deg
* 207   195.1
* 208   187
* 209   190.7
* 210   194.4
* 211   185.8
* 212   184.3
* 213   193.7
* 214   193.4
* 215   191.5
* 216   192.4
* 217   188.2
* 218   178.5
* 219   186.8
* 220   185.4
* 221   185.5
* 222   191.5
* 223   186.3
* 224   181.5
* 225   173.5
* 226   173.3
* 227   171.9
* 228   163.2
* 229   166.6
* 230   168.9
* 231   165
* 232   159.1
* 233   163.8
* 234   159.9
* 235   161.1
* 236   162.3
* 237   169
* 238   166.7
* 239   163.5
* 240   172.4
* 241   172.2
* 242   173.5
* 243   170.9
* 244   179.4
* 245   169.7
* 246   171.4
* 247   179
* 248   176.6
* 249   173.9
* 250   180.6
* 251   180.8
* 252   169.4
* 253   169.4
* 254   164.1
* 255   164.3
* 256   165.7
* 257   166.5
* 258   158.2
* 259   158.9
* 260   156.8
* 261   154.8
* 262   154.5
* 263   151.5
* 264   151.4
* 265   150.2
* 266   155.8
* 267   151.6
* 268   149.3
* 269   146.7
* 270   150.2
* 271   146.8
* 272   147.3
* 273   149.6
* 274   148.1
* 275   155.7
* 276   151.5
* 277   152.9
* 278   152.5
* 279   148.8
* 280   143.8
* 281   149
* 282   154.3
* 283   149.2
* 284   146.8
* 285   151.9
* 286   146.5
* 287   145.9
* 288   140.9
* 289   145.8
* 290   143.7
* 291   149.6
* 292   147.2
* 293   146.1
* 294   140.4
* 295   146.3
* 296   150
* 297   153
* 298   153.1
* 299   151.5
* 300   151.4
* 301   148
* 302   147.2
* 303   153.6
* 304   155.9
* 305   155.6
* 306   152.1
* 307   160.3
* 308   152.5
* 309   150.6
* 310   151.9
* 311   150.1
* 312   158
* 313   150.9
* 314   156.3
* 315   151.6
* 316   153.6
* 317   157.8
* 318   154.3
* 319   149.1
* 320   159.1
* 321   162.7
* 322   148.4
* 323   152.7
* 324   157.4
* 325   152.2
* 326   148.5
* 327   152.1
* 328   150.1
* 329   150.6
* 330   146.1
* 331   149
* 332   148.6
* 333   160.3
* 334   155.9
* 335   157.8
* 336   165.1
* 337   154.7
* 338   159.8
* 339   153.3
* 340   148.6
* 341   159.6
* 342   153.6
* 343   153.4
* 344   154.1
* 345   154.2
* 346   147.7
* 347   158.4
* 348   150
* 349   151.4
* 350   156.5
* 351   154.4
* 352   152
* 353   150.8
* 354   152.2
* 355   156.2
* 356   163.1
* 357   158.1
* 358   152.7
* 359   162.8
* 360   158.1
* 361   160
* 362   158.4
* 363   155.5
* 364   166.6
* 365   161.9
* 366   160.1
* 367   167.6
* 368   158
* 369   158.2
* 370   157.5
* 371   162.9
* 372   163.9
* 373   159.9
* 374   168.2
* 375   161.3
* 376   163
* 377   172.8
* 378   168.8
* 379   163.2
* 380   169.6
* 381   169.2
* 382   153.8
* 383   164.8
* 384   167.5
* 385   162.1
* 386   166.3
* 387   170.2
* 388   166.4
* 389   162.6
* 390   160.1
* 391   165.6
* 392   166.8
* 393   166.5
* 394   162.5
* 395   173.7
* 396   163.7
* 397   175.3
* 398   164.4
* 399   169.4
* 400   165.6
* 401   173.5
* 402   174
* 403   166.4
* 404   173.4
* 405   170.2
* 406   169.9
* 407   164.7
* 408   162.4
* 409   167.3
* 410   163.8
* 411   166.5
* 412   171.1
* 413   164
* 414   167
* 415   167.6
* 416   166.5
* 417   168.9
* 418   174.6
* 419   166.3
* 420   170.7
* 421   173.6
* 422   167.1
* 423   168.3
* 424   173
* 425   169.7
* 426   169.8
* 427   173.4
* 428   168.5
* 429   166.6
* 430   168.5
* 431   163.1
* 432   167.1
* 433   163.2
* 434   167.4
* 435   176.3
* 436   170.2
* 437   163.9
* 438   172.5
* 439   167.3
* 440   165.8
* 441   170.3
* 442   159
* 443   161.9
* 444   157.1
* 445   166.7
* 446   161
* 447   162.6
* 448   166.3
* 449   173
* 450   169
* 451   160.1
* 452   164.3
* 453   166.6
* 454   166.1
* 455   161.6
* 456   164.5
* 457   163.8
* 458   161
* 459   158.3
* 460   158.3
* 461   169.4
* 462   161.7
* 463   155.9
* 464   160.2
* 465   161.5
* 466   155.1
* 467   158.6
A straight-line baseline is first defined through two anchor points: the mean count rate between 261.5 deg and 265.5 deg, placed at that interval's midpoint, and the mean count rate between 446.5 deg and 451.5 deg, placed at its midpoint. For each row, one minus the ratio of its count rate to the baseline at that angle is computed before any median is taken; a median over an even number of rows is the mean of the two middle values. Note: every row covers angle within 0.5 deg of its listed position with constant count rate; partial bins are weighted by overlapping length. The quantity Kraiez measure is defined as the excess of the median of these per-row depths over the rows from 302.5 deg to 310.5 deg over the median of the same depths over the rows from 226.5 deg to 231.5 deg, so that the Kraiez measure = 0.13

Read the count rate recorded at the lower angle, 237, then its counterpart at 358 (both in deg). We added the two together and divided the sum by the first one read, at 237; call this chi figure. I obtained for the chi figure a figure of 1.90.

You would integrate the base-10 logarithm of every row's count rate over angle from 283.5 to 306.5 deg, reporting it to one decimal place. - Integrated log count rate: 50.0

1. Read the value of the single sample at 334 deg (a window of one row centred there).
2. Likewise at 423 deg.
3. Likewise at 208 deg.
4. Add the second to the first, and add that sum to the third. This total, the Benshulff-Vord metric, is 511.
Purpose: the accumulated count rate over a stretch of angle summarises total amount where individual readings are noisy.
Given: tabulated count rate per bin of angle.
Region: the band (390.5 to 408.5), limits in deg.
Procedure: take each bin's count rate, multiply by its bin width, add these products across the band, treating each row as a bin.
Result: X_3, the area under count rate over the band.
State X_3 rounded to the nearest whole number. 3028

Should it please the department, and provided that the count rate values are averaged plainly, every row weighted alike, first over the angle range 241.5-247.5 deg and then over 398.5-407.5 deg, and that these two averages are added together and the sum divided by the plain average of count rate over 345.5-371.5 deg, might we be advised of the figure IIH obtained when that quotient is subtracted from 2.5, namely 0.32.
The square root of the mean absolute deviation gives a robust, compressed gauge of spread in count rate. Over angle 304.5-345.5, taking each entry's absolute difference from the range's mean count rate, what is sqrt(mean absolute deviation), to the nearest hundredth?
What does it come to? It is 1.87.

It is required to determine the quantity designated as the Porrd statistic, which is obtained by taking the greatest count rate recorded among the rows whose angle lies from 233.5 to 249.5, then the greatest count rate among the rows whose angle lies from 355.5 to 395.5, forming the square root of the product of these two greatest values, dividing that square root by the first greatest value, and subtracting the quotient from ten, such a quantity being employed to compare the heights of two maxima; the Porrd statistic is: 9.02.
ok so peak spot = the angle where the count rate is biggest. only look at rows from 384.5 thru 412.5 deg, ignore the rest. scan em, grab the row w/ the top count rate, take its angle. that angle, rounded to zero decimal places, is 397 deg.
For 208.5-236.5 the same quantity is 210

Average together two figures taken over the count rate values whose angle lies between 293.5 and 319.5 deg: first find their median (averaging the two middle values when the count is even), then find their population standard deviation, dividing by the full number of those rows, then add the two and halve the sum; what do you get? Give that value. 78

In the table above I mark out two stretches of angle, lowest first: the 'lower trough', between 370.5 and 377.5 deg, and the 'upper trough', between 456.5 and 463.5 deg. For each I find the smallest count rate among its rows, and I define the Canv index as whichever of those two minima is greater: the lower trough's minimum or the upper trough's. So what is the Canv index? 160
